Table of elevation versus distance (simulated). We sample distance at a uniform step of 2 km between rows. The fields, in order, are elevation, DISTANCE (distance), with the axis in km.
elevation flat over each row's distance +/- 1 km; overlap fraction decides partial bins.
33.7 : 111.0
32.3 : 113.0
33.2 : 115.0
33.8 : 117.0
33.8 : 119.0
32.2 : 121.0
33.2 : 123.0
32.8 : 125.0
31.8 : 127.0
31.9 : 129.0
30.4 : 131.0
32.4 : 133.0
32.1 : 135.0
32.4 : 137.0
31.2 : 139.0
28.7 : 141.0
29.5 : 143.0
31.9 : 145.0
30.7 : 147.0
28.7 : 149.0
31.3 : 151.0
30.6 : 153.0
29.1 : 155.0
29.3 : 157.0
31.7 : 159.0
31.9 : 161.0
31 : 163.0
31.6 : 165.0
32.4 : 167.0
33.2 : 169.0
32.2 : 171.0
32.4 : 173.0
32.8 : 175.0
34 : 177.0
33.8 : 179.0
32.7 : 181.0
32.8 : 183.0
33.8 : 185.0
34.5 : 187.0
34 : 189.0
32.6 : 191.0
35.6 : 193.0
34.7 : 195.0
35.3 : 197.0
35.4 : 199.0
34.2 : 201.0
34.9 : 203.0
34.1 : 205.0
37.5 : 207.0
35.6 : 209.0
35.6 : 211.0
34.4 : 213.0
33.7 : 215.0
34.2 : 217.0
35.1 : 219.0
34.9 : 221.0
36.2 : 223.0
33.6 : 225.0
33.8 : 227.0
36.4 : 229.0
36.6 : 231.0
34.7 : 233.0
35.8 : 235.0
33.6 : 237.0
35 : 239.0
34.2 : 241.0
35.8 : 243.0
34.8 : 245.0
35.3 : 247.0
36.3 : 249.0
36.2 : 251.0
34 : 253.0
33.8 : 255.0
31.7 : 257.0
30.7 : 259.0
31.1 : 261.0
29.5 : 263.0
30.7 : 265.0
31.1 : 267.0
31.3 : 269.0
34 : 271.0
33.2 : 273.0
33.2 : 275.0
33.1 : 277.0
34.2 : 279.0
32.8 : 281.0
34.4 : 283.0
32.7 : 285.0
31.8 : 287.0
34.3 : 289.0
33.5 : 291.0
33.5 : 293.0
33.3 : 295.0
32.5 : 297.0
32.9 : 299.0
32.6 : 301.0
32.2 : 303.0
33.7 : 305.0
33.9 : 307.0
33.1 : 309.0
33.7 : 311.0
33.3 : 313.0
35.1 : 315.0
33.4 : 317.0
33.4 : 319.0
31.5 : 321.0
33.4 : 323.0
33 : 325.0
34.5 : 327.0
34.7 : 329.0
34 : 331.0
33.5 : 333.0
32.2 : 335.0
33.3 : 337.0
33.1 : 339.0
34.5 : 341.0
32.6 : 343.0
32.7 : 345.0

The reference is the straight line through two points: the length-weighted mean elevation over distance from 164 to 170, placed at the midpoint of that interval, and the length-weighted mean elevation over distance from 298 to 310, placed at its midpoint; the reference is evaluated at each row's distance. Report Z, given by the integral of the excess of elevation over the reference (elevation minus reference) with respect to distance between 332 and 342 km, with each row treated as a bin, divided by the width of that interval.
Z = 0.1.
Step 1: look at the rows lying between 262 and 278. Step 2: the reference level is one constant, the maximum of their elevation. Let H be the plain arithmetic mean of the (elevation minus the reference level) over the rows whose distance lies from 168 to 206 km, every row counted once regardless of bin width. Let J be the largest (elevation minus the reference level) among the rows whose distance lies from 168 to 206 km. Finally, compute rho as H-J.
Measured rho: -1.8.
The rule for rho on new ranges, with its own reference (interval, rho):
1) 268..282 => -1.1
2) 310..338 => -1.6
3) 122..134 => -1.1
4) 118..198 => -3.4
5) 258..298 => -1.9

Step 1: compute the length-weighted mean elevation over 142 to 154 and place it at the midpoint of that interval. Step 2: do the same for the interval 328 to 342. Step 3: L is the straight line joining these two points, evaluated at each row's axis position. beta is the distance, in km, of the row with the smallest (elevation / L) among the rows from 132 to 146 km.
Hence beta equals 141.0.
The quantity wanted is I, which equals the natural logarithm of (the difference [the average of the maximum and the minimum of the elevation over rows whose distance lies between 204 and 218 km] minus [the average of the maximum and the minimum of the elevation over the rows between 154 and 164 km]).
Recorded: 1.6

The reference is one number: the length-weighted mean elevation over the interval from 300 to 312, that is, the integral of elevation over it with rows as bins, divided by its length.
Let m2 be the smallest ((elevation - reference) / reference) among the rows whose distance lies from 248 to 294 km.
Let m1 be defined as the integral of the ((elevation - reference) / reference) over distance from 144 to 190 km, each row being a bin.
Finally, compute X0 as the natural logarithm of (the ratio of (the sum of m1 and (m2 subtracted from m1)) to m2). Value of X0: 3.3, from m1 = -1.6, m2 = -0.11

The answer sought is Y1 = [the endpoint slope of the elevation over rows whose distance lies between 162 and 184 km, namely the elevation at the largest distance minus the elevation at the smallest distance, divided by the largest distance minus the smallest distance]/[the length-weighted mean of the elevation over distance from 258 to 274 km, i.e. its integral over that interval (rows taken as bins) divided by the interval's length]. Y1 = 0.003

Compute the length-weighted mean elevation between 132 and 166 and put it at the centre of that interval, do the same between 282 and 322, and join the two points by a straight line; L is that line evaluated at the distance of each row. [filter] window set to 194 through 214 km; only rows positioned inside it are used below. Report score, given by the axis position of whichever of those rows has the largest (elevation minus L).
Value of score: 207.0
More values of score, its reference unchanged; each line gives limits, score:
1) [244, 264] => 249.0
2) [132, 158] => 133.0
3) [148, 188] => 187.0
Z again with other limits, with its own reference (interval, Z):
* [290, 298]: 0.2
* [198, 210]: 2.7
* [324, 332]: 0.9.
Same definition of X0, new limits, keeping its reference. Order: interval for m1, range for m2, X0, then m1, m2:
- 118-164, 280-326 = 4.7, -2.7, -0.05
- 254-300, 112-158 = 2.5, -0.9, -0.14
